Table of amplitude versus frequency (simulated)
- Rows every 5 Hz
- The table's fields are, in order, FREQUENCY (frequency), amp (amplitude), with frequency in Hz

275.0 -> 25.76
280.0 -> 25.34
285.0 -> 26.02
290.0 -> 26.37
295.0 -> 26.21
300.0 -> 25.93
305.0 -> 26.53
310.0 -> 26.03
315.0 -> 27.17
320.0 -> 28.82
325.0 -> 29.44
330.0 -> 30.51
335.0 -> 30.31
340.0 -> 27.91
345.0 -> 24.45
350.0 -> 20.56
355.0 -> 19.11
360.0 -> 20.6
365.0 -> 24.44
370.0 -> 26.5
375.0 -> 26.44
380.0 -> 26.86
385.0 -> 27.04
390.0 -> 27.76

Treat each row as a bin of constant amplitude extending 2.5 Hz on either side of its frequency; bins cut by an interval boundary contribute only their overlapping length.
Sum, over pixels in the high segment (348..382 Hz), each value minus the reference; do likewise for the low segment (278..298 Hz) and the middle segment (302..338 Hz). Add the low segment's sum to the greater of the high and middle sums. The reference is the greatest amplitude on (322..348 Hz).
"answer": -32.9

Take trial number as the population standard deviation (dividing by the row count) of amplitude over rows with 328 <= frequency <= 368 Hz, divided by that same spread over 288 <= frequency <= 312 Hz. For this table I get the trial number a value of 19.2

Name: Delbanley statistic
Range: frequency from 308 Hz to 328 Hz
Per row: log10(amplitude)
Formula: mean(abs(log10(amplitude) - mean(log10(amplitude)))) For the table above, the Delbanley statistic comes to 0.020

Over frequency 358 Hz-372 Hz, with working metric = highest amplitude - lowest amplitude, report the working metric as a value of 6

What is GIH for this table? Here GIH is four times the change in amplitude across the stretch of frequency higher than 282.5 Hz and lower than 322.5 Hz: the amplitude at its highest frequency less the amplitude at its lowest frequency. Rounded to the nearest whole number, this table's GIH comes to 11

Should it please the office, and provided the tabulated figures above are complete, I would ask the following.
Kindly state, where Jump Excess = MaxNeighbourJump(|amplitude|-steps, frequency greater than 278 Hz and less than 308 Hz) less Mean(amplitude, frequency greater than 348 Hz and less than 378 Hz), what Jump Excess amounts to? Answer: -22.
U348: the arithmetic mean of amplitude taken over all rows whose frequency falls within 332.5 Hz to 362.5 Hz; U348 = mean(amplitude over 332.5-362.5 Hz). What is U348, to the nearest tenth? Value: 23.8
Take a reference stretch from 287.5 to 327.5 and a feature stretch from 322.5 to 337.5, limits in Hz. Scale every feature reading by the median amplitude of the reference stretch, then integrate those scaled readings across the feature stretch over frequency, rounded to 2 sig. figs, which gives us 17 Hz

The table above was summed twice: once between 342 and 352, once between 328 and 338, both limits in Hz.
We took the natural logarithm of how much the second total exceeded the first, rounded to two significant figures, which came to 2.8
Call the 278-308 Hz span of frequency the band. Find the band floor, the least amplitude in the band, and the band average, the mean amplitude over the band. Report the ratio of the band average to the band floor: 1.03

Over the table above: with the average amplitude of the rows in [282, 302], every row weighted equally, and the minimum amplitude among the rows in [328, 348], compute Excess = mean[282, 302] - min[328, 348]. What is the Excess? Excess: 1.7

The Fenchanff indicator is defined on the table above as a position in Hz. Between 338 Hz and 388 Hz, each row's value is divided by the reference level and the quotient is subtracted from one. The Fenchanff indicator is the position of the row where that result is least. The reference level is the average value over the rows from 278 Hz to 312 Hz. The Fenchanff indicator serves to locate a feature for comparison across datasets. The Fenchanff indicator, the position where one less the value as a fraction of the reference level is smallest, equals 340.0 Hz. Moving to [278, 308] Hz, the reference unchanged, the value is 305.0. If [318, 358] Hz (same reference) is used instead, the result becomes 330.0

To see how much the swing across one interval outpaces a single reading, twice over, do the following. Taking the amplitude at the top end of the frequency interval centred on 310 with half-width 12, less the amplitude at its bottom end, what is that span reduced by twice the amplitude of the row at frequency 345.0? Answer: -46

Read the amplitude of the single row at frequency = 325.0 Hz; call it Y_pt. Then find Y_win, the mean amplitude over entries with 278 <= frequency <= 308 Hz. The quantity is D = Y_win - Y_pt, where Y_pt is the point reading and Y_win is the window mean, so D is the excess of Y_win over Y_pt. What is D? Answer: -3.4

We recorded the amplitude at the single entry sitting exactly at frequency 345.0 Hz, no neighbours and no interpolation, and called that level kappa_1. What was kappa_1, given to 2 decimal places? 24.45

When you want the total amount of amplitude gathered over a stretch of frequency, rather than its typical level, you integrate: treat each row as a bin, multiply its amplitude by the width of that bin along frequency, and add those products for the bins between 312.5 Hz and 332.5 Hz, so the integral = 580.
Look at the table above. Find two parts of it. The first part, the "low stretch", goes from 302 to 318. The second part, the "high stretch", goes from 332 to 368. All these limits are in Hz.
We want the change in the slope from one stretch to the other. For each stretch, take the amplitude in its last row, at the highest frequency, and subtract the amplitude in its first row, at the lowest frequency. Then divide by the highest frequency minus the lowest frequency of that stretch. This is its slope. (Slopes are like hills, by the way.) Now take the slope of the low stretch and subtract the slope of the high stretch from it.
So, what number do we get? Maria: 0.26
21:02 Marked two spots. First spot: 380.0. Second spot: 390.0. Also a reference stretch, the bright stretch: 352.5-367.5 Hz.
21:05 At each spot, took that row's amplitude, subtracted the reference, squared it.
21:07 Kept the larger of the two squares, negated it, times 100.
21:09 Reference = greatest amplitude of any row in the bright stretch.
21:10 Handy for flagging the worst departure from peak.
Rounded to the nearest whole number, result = -1102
